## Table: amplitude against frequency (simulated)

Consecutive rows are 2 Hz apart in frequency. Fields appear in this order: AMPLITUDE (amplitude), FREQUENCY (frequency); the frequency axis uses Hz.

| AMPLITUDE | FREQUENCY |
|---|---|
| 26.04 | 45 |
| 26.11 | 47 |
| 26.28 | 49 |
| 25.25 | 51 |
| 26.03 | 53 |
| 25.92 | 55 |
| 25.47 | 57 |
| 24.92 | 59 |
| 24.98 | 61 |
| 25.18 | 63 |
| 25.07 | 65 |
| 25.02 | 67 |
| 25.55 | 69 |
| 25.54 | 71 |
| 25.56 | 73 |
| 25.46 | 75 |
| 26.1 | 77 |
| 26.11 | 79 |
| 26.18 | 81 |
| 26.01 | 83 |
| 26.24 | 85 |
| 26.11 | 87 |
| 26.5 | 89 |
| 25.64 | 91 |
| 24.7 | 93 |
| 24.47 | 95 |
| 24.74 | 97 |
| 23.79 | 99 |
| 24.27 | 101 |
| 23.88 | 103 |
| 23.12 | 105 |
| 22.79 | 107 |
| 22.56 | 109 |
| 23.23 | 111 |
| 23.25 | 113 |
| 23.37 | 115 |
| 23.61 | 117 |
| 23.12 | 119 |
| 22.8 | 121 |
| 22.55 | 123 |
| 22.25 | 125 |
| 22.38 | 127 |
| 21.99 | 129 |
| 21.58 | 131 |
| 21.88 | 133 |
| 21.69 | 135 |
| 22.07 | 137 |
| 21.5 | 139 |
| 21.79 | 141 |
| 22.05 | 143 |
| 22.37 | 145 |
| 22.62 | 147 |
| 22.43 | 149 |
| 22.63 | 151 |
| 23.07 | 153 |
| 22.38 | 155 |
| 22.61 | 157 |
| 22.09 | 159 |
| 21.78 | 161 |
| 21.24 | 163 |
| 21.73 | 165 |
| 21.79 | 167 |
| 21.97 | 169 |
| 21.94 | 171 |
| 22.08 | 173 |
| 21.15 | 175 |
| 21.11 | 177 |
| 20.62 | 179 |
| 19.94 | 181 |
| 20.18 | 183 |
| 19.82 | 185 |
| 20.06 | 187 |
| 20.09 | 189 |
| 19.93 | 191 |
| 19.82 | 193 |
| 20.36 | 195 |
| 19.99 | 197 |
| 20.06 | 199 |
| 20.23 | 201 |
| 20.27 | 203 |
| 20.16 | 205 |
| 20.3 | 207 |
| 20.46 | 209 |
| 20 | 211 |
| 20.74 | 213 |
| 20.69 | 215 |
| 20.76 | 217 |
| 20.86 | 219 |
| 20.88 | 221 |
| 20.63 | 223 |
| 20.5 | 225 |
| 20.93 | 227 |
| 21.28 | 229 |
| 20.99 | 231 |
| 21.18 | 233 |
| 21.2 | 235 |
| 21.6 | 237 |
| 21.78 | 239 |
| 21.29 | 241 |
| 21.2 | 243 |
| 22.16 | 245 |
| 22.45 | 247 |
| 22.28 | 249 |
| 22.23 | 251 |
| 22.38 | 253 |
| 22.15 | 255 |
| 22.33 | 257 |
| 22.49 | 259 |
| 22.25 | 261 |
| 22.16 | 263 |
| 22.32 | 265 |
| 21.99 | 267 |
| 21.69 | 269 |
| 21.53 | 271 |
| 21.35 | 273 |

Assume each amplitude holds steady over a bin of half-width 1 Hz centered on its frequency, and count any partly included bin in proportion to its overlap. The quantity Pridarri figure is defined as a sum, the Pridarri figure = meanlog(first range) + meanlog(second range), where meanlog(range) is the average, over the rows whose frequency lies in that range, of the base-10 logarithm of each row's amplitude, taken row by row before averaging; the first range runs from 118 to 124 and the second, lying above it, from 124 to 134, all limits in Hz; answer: 2.70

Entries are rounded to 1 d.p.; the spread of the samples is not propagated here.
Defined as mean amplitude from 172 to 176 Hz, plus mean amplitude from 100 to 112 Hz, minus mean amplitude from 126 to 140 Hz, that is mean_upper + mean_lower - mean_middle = 23.1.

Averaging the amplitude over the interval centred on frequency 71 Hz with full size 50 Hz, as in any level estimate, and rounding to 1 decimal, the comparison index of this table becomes 25.6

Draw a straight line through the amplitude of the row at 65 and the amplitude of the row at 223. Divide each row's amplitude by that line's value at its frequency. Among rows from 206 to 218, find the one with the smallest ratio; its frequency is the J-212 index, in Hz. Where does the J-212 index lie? 211 Hz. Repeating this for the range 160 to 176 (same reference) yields 163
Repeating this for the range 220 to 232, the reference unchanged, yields 225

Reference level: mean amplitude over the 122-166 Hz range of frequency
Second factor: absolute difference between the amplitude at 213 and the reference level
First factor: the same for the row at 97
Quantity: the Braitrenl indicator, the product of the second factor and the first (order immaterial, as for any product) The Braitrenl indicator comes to 3.6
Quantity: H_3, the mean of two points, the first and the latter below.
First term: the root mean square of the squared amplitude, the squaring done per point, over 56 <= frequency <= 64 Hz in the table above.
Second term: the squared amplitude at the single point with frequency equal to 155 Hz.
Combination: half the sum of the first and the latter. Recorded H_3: 566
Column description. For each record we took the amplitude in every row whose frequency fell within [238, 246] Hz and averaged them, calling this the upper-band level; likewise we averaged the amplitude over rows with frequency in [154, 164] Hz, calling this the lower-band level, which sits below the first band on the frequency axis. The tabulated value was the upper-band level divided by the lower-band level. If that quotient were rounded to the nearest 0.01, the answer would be 0.98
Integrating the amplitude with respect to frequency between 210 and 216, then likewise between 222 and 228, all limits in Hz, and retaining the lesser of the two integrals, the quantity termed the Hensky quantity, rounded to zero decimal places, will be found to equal 123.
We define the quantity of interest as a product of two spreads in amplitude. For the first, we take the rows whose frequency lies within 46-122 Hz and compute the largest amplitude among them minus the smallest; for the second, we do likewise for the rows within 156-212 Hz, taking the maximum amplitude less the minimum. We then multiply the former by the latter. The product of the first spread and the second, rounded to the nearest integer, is 11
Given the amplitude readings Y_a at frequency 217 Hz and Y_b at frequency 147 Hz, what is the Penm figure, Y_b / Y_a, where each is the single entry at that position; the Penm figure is 1.09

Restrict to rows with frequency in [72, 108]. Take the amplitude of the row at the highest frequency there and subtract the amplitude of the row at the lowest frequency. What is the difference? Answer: -2.8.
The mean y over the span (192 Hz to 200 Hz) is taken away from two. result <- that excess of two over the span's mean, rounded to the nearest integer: -18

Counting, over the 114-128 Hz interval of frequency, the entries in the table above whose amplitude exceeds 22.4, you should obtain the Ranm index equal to 5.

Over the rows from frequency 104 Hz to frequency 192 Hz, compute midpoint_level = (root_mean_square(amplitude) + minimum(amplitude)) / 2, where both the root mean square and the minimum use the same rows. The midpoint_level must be 20.9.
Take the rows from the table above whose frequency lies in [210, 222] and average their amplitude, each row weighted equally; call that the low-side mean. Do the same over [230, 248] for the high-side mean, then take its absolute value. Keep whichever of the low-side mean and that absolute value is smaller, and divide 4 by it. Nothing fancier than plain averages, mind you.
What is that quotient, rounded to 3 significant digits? 0.194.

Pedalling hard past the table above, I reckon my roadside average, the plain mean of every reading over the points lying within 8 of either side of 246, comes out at 22.0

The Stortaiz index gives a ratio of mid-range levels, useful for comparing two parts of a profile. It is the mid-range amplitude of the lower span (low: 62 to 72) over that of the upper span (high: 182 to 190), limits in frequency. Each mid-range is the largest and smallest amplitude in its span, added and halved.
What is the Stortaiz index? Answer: 1.26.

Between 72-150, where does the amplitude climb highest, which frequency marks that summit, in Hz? 89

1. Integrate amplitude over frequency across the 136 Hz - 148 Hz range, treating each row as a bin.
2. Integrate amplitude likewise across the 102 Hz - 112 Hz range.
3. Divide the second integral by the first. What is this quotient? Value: 0.9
